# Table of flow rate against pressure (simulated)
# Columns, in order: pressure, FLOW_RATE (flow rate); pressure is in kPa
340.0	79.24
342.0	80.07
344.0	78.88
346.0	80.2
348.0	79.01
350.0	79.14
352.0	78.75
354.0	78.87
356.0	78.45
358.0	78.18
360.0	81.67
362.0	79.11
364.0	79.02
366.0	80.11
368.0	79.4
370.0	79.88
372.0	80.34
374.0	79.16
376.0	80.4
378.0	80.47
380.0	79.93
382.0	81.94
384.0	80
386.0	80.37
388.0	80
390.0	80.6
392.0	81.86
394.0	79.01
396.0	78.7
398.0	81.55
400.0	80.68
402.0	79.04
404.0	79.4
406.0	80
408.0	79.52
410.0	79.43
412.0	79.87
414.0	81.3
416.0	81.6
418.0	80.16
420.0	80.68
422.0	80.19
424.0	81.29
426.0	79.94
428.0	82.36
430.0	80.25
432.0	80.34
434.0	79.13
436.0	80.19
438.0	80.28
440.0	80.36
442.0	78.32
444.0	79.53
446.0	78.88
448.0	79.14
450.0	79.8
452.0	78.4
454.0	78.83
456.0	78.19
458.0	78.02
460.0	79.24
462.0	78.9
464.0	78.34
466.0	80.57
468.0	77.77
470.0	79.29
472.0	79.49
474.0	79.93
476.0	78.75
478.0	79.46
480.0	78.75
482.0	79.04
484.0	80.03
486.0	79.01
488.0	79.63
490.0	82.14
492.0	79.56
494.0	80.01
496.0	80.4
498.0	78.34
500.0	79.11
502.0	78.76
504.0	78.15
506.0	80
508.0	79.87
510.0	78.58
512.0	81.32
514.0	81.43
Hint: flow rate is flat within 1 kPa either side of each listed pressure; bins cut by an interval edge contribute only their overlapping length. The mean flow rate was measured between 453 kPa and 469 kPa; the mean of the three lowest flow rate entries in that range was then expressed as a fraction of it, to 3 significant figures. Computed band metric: 0.991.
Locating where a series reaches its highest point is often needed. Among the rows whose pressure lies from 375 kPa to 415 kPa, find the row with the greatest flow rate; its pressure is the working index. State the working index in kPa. 382.0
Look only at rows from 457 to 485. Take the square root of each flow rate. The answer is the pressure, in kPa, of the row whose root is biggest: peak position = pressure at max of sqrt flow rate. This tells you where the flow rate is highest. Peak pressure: 466.0 kPa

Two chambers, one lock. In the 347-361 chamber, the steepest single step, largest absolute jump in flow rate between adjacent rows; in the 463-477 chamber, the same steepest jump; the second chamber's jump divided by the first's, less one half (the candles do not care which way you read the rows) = 0.30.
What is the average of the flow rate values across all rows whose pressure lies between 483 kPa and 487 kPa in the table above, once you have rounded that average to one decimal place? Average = 79.5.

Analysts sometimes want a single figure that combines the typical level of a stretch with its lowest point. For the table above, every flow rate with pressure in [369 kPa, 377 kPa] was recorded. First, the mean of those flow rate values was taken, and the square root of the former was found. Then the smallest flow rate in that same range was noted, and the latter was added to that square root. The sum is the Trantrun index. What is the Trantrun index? 88.1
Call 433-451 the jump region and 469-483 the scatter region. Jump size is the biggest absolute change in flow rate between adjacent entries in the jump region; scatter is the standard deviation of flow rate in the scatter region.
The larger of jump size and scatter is 2.0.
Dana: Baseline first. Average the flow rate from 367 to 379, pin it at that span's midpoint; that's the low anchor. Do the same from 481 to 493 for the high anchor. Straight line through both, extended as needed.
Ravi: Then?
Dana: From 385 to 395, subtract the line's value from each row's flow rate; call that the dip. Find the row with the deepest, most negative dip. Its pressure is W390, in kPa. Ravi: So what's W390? 394.0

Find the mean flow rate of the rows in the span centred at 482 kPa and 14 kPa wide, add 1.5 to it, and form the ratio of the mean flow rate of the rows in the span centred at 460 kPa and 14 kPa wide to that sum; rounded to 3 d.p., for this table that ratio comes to 0.977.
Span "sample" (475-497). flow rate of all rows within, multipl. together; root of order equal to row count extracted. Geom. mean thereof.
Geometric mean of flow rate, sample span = 79.7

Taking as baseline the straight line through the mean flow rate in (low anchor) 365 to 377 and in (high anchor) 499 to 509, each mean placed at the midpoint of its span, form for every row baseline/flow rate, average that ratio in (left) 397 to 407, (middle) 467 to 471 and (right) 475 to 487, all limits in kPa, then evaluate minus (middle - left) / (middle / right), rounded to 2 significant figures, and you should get -0.016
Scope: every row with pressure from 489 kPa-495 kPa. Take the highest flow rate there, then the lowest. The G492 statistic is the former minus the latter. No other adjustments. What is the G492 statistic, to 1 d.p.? 2.6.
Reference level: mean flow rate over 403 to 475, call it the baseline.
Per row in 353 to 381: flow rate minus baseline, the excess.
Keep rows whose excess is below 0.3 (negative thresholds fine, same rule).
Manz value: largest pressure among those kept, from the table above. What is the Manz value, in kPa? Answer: 380.0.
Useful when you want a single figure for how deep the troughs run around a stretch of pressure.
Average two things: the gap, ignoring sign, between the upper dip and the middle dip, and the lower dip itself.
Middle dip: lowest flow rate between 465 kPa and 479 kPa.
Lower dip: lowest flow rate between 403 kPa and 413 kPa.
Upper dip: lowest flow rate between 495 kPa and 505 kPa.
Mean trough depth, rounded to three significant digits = 39.9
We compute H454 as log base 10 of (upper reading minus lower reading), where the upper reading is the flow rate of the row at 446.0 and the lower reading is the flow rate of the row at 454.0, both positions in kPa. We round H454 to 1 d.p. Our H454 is -1.3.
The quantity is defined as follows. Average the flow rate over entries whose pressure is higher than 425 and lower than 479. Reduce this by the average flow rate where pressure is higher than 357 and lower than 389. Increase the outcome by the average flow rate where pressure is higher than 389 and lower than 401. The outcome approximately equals 79.8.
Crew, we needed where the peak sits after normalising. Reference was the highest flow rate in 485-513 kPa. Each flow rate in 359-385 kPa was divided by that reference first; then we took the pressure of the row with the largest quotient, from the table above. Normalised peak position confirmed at 382.0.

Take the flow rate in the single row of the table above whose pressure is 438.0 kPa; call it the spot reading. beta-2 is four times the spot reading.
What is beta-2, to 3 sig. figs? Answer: 321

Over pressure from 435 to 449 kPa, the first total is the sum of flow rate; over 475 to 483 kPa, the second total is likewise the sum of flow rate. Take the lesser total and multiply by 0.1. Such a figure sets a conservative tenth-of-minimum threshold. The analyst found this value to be 32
